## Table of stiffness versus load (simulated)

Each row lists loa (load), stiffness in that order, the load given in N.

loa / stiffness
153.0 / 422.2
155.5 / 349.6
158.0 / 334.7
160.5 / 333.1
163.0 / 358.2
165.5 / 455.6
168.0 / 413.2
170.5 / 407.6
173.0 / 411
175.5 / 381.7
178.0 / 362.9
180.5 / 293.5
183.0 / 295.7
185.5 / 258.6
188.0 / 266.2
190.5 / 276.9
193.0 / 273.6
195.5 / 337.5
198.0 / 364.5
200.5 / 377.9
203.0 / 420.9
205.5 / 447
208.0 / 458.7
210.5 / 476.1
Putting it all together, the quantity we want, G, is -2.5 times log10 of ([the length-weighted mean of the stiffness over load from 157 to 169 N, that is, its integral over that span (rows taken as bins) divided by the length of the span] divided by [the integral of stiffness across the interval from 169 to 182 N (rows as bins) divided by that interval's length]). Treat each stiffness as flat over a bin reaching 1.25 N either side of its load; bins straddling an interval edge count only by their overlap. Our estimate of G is -0.02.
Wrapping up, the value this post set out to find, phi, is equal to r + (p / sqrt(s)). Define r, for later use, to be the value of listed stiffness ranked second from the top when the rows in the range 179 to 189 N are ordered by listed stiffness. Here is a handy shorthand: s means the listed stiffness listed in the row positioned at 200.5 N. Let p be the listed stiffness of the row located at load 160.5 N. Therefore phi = 311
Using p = 333.1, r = 293.5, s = 377.9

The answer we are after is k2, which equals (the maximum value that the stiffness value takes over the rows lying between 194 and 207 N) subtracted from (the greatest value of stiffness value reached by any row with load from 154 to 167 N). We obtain 9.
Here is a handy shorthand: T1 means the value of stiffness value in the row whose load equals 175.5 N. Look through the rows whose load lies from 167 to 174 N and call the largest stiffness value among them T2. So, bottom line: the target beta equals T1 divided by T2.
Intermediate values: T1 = 381.7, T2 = 413.2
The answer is 0.92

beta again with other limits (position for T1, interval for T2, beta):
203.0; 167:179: 1.02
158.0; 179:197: 0.99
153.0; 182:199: 1.16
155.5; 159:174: 0.77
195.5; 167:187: 0.82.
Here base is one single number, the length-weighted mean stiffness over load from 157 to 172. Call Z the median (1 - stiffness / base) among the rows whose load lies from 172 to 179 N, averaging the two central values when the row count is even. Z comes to 0.01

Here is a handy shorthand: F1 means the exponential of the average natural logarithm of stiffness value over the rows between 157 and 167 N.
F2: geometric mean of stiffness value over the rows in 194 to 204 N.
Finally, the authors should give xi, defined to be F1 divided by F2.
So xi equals 1.0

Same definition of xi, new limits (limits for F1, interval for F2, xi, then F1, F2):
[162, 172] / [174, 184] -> 1.2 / 407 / 331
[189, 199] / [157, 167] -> 0.8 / 311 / 367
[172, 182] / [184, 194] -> 1.3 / 360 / 269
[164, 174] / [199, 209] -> 1.0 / 421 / 425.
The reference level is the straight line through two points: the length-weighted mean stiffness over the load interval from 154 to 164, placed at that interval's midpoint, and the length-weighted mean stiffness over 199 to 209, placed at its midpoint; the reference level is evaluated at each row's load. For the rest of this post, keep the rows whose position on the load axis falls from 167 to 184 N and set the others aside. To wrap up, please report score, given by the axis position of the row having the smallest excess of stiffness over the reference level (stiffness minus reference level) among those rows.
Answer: 183.0 N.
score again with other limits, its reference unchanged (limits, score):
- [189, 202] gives 193.0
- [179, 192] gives 185.5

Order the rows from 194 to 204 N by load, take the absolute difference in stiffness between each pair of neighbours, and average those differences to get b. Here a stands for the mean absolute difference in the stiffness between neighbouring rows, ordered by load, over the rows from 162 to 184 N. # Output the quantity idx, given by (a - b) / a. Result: 0.17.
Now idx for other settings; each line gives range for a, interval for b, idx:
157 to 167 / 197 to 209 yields 0.43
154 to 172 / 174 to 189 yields 0.13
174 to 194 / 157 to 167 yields -0.94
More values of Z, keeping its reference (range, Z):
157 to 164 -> 0.13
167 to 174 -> -0.07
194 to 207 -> 0.02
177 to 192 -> 0.26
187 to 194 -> 0.29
